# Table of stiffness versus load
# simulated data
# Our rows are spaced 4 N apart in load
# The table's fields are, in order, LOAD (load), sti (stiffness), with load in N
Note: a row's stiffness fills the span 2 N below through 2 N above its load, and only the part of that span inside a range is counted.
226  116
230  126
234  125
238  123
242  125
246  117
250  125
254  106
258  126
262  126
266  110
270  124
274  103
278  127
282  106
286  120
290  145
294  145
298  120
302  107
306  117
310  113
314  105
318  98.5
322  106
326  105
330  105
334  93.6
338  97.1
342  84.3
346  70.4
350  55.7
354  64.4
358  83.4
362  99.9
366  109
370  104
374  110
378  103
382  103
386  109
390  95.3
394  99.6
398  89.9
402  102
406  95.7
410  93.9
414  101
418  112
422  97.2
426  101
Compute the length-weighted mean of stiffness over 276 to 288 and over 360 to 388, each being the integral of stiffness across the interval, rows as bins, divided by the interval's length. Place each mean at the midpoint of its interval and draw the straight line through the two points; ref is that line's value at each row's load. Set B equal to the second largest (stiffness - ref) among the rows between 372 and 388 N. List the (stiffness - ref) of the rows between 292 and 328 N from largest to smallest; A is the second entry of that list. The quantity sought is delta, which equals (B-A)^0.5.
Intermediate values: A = 4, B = 4.6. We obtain 0.3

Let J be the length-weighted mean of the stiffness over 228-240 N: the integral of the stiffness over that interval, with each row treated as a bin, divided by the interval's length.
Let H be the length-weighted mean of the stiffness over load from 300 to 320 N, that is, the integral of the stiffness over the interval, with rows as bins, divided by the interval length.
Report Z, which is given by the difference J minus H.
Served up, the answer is 17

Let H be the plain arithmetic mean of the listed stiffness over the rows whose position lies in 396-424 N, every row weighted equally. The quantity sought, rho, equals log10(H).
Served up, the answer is 1.99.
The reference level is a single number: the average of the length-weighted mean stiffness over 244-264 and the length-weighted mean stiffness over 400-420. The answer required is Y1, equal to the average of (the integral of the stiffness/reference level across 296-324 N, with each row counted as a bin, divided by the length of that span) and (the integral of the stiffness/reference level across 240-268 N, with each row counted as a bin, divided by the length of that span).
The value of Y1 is 1.04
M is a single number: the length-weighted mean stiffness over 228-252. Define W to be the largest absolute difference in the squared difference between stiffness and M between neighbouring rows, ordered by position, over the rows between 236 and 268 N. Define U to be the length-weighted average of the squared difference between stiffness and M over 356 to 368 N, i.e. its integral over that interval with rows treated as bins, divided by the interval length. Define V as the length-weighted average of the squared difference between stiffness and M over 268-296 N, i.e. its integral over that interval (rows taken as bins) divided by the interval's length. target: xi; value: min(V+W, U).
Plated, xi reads 543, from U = 792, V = 239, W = 304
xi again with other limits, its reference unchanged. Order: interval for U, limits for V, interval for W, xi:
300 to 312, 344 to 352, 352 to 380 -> 142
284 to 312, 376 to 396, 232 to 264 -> 196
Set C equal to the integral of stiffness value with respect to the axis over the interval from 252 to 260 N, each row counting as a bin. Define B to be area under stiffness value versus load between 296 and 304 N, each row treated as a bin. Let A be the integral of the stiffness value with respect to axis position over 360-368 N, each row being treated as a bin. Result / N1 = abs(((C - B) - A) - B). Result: 1724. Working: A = 836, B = 908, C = 928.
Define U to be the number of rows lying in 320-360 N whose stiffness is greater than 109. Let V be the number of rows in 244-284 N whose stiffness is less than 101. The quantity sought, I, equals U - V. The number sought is 0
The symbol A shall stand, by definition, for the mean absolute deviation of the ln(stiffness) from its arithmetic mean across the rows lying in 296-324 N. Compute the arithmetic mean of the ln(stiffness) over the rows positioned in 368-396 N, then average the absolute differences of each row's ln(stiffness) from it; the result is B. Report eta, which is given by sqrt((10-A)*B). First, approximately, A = 0.06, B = 0.035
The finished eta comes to 0.59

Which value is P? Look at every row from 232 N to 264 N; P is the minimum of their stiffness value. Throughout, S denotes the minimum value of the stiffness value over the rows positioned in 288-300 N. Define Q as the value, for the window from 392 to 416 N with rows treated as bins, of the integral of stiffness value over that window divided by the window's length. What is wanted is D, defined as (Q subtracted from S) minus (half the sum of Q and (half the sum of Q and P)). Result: -76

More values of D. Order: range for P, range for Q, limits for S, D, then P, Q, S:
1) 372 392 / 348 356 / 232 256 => -23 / 95.3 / 60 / 106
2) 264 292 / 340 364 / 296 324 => -61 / 103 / 76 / 98.5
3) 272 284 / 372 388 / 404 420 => -118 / 103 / 106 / 93.9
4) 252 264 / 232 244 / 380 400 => -154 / 106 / 124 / 89.9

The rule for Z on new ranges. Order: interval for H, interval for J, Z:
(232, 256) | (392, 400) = -25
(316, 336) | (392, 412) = -5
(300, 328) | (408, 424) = -6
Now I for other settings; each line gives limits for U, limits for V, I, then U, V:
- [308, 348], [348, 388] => -3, 1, 4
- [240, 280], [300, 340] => 5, 8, 3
